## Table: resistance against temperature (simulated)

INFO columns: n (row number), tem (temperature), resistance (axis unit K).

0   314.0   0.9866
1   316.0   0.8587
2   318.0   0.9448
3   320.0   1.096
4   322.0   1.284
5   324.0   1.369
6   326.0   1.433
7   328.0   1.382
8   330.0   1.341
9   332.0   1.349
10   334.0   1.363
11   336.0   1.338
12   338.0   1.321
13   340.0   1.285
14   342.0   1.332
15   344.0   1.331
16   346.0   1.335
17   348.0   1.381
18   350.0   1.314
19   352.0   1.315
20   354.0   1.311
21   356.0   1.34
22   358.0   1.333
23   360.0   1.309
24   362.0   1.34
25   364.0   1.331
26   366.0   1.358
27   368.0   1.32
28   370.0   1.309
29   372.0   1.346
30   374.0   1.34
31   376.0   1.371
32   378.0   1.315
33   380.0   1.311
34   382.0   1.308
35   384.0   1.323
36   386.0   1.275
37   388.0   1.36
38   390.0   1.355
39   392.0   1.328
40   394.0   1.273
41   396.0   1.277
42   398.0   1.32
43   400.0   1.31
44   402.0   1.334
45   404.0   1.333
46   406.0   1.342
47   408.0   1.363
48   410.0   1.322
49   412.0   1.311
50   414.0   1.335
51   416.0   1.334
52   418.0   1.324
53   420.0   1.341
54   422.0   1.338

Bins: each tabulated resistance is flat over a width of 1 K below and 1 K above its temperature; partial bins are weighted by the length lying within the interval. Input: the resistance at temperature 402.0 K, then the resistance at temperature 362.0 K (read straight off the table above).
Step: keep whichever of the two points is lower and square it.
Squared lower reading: 1.78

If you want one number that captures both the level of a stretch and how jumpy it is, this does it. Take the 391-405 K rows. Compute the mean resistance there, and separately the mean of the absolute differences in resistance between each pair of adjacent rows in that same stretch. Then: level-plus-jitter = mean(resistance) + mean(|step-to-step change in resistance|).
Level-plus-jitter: 1.33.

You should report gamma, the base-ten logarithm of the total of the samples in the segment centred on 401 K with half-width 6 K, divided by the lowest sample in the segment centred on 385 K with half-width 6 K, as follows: 0.8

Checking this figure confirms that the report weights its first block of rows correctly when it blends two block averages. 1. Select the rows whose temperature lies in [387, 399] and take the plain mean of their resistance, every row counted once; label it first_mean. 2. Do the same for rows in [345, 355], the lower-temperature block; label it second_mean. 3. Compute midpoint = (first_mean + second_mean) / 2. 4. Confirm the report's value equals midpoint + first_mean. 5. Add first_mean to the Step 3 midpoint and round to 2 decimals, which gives 2.64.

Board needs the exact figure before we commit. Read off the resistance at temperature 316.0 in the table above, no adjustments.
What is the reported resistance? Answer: 0.8587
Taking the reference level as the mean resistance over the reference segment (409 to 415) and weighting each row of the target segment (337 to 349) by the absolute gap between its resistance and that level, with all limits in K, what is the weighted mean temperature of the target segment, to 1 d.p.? 344.6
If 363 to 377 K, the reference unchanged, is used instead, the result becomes 371.4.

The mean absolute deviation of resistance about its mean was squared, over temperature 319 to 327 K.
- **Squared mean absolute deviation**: 0.0111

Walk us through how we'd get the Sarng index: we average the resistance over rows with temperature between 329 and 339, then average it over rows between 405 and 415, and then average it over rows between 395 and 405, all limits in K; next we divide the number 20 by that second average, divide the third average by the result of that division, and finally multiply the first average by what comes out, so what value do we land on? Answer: 0.118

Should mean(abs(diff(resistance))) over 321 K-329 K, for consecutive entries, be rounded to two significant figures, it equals 0.067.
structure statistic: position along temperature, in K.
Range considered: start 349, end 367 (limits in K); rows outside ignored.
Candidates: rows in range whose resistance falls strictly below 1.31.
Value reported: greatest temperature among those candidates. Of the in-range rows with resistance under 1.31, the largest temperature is 360.0 K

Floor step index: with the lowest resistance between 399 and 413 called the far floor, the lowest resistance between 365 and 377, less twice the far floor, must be -1.31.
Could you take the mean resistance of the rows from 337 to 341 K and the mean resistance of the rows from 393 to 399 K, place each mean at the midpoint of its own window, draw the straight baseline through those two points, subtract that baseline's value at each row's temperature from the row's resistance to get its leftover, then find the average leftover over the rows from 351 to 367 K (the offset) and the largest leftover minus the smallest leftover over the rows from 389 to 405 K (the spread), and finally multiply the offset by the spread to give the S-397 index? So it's 0.0025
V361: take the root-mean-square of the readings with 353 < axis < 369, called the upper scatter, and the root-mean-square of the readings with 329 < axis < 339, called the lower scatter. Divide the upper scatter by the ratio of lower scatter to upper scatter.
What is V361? 1.32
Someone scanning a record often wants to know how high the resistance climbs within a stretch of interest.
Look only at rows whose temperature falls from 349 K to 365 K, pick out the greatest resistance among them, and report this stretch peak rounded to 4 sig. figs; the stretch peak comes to 1.340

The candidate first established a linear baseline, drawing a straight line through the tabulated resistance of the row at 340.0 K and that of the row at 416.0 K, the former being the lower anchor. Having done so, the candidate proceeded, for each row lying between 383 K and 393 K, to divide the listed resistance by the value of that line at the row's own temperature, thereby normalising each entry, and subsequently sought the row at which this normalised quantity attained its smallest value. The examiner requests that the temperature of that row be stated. 386.0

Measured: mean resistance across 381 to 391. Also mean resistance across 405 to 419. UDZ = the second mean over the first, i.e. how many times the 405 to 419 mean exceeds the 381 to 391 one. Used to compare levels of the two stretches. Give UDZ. 1.007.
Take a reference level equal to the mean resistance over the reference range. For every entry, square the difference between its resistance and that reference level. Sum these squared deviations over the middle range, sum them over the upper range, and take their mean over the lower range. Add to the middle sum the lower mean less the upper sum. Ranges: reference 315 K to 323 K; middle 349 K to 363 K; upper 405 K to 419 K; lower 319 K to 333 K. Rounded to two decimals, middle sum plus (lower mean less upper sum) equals 0.05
